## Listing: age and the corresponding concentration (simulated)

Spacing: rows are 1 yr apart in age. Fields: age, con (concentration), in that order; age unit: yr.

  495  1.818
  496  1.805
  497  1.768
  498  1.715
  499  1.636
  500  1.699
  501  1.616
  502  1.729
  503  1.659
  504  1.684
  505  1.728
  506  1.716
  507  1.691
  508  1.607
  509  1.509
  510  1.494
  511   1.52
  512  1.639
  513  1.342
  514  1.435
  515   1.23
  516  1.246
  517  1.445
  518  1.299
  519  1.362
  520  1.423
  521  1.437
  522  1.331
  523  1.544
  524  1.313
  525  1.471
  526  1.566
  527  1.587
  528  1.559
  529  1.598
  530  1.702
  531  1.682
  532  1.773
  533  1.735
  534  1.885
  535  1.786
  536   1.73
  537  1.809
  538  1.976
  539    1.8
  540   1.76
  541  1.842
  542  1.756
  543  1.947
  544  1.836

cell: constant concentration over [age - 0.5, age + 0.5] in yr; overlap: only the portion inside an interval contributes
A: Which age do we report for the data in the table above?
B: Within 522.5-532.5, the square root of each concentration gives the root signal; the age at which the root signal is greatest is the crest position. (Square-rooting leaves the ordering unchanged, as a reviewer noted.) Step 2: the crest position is 532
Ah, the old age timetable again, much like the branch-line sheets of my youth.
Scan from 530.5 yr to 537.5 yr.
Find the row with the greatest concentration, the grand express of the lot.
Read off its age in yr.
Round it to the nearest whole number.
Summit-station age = 534 yr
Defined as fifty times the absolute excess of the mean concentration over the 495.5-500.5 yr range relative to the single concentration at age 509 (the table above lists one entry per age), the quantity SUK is 10.8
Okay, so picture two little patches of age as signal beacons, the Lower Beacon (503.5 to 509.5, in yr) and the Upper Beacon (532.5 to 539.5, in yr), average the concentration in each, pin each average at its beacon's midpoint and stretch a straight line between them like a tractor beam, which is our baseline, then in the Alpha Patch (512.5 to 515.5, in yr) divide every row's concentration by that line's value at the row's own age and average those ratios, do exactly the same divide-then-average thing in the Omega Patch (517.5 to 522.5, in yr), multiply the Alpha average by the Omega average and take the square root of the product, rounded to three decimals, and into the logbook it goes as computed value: 0.790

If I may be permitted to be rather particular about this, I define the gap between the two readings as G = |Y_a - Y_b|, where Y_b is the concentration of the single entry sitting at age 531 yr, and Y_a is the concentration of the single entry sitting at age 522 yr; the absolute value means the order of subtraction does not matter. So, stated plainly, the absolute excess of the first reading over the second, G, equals 0.35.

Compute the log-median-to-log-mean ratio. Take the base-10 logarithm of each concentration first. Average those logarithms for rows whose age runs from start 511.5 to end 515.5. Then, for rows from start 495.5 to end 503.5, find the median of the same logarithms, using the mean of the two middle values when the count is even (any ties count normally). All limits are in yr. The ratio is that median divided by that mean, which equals 1.58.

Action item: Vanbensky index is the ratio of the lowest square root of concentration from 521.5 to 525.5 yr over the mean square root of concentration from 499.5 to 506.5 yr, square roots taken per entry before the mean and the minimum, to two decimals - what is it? 0.88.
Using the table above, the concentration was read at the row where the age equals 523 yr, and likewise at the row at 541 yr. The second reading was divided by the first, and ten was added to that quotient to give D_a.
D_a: 11.19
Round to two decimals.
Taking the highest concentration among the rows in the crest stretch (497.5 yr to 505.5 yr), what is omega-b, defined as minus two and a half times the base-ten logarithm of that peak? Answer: -0.59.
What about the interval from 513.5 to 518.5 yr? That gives -0.40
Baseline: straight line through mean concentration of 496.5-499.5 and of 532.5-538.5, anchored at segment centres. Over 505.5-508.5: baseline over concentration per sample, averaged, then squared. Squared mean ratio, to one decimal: 1.1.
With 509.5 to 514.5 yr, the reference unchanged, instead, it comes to 1.4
